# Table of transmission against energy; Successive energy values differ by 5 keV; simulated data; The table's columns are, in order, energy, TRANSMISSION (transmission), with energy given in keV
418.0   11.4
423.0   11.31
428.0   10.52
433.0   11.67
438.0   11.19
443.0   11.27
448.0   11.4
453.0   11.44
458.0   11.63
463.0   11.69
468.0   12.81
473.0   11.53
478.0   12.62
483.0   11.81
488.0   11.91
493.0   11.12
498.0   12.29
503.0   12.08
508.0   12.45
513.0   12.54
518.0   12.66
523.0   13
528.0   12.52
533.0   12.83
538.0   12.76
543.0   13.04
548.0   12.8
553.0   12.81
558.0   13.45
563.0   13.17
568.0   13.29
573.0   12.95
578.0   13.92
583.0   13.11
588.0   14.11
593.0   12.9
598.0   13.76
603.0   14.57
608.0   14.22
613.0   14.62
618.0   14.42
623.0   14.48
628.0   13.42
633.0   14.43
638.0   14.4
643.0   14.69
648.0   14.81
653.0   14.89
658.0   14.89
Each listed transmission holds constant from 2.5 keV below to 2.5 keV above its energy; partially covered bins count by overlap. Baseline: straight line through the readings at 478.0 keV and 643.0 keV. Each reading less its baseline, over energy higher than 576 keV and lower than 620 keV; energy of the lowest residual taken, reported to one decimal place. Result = 593.0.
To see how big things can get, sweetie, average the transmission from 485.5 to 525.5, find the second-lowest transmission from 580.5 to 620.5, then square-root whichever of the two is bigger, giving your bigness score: 3.62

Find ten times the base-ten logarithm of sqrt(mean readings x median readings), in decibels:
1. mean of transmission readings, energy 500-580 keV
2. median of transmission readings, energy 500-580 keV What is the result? 11.1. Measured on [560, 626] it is 11.4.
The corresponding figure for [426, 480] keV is 10.6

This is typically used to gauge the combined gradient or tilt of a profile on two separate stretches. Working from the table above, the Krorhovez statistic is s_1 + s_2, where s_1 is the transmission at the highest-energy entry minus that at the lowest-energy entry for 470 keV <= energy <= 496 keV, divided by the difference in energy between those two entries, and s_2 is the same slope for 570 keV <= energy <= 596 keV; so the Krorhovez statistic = -0.023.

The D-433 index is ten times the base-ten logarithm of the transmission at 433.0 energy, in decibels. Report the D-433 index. 10.7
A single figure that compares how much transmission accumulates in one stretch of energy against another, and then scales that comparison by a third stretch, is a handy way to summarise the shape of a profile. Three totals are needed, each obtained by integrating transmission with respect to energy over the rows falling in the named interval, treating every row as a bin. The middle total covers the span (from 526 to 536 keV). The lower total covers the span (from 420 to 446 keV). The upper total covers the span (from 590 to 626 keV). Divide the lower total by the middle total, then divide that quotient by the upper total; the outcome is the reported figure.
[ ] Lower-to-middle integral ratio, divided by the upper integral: 0.0045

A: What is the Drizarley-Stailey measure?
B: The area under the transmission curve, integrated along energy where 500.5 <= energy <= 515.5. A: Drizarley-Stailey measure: 185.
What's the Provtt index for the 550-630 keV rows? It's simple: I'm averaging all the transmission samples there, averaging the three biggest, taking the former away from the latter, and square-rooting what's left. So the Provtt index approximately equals 0.93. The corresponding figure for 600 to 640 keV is 0.49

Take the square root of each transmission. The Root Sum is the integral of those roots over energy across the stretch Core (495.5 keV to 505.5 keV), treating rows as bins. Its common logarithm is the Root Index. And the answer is 1.54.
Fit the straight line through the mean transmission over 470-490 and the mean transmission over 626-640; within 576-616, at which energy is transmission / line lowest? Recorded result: 593.0 keV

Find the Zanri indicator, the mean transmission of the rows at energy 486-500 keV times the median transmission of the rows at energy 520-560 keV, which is 151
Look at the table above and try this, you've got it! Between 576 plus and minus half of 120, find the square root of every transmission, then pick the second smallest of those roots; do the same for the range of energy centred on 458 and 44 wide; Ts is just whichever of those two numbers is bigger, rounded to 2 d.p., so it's 3.56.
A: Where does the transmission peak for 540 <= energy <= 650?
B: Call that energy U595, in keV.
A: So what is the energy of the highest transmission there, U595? 648.0 keV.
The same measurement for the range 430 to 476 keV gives 468.0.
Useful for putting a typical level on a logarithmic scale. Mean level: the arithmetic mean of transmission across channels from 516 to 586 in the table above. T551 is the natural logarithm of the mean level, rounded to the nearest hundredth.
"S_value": 2.57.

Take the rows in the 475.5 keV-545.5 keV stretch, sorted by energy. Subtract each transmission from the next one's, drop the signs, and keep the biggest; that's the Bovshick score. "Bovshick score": 1.17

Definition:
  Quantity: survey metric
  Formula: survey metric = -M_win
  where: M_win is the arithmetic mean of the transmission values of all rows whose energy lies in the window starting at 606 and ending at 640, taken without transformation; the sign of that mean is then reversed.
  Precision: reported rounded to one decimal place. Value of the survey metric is -14.3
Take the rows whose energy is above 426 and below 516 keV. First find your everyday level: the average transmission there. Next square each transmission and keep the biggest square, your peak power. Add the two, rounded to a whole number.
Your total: 176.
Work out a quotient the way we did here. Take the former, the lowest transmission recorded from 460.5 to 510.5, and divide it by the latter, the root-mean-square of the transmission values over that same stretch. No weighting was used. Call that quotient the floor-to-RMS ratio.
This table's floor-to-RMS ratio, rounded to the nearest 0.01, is 0.92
